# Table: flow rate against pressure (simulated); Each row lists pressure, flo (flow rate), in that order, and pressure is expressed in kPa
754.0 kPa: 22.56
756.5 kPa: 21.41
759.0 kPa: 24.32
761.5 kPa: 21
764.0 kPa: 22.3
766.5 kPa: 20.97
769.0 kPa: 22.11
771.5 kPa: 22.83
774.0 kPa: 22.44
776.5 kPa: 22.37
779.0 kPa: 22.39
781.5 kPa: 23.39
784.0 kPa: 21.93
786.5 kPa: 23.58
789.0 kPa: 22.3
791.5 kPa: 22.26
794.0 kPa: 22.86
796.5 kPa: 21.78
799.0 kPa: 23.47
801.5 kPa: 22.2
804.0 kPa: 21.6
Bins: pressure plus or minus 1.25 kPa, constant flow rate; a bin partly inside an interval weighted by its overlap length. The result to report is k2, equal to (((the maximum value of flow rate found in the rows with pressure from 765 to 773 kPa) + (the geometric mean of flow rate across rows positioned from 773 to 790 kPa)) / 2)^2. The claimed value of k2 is 516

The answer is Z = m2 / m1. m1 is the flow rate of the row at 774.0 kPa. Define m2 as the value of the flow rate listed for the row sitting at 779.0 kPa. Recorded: 1.00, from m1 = 22.44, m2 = 22.39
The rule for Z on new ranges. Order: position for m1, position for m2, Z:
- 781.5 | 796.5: 0.93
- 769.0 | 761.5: 0.95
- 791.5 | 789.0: 1.00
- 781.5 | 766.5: 0.90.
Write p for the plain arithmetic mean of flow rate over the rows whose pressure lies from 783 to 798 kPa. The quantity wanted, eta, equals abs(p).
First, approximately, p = 22.5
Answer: 22.5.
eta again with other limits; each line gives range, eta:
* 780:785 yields 22.7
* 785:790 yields 22.9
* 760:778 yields 22.0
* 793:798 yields 22.3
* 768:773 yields 22.5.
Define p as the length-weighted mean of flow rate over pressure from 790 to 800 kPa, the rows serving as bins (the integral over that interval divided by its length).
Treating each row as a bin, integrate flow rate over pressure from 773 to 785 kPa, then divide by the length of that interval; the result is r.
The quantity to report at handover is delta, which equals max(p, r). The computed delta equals 22.6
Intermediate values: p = 22.56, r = 22.5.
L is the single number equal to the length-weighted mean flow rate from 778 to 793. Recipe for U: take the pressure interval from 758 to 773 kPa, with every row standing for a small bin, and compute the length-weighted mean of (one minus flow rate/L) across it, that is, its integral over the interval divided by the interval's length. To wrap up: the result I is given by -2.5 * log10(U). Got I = 4.3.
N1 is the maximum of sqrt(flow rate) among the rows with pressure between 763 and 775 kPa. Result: 4.78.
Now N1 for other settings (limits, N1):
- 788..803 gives 4.84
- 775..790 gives 4.86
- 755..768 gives 4.93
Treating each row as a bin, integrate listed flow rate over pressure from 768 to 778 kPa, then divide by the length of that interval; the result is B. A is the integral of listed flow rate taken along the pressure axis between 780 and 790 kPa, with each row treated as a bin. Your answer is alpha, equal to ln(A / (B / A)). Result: 7.75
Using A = 228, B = 22.4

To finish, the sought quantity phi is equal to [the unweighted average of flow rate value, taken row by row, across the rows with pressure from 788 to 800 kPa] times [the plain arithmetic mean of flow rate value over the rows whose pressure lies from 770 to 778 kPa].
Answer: 508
